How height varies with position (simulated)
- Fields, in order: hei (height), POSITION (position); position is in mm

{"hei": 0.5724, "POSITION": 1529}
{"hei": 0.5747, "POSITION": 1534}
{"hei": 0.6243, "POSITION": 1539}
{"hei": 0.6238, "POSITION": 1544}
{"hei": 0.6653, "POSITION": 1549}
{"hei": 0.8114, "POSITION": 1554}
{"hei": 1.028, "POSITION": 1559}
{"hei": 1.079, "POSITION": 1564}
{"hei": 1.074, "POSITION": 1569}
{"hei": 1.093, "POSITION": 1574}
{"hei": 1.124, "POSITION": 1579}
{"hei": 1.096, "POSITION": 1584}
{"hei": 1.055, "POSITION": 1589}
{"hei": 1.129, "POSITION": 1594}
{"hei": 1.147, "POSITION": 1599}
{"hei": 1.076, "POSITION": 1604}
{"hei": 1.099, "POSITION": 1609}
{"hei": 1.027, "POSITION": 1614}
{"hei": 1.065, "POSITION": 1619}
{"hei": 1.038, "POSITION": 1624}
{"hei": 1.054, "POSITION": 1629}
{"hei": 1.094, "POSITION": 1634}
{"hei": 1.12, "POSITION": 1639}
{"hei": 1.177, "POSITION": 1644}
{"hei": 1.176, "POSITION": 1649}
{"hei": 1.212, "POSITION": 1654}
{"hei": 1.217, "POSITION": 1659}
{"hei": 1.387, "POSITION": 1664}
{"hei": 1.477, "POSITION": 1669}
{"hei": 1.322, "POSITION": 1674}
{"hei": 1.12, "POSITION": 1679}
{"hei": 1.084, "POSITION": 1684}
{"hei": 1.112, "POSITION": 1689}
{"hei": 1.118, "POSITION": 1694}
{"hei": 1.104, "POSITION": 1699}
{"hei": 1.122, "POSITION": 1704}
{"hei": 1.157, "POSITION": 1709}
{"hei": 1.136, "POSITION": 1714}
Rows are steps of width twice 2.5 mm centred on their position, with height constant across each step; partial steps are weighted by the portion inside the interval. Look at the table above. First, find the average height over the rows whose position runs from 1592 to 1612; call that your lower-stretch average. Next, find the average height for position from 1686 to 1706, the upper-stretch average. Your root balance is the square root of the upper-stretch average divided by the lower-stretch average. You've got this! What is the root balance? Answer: 1.001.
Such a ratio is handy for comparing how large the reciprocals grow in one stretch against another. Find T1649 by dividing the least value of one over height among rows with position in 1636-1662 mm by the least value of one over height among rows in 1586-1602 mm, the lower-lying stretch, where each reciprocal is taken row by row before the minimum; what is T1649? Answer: 0.94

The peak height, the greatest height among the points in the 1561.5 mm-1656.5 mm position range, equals 1.212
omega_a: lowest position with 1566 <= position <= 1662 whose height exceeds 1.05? 1569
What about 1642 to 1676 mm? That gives 1644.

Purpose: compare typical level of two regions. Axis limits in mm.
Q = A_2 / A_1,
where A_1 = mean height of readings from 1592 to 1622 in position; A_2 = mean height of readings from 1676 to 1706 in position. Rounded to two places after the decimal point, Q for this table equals 1.02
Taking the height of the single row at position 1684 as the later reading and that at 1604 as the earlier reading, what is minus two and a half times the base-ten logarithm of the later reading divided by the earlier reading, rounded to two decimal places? -0.01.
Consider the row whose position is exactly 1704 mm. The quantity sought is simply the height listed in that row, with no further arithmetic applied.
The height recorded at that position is 1.122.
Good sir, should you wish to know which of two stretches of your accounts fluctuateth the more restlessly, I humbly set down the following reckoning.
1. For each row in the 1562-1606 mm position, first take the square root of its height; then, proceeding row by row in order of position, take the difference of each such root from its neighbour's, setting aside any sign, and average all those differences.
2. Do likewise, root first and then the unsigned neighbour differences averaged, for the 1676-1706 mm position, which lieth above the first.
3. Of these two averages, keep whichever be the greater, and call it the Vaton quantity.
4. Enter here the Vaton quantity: 0.017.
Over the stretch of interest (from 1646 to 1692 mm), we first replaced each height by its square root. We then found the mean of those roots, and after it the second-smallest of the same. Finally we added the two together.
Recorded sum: 2.16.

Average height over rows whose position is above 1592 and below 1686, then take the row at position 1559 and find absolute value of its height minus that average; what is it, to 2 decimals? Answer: 0.13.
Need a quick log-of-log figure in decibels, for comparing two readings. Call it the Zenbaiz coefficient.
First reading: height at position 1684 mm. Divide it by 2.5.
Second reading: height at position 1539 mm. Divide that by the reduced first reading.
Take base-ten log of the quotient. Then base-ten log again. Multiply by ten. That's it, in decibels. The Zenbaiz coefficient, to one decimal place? -8.0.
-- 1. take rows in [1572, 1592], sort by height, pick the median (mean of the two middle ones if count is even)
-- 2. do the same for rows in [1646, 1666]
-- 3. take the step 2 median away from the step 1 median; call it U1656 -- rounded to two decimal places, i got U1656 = -0.12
